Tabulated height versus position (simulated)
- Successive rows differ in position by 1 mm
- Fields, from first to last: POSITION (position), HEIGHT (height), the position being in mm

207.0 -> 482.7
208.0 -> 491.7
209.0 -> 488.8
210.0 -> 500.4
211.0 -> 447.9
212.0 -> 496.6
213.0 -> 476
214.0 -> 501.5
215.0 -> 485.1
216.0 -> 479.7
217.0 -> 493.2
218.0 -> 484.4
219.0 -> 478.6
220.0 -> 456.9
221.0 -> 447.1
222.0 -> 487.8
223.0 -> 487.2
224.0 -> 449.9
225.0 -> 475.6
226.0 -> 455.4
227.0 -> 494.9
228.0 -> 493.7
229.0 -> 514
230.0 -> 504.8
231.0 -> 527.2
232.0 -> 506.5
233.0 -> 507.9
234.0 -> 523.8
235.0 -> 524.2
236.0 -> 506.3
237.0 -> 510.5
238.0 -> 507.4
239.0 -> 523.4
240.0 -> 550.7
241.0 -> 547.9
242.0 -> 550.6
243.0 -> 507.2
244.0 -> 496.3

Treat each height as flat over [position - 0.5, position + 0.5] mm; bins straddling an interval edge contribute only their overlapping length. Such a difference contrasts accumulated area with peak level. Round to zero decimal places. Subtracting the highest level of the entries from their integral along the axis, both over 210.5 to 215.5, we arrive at 1906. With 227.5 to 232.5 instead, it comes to 2019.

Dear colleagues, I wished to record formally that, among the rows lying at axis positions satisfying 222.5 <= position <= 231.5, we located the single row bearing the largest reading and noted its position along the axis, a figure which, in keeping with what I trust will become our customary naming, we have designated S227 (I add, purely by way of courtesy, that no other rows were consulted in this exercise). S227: 231.0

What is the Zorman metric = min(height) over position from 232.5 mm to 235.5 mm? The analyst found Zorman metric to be 507.9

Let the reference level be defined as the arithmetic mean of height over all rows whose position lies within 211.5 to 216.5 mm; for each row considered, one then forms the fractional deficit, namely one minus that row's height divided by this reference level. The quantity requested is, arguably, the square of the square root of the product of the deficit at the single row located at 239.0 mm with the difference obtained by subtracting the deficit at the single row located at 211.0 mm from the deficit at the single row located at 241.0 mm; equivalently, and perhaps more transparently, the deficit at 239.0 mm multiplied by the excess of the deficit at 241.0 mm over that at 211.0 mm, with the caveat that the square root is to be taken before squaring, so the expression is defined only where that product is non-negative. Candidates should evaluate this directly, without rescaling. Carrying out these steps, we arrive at 0.015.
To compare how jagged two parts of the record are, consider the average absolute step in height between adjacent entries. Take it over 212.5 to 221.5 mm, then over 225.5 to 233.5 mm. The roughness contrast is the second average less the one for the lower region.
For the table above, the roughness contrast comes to 3.0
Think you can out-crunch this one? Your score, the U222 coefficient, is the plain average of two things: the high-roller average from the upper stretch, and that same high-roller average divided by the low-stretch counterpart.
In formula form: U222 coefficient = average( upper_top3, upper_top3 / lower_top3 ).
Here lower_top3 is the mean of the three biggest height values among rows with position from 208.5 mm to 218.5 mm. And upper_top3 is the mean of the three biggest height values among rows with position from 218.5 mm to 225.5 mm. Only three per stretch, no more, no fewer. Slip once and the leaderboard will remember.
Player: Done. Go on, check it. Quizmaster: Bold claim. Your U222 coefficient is 243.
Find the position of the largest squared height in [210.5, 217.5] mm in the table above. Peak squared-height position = 214.0 mm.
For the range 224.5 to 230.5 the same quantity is 229.0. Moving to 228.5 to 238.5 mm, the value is 231.0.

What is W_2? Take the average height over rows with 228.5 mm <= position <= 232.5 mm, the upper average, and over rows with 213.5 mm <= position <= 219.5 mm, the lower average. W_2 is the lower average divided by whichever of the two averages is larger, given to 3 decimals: 0.949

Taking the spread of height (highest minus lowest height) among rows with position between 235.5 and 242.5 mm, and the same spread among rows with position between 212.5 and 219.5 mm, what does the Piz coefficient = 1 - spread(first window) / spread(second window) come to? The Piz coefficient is -0.7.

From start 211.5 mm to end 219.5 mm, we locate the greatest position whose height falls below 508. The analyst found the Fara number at 219.0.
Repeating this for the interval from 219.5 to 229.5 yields 228.0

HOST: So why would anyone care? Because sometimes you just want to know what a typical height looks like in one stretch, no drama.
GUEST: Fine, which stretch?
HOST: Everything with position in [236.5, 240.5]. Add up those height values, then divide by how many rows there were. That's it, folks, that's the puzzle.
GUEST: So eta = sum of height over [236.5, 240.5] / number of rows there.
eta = 523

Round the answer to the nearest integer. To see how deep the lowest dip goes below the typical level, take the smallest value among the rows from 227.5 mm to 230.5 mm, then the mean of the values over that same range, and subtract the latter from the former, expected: -10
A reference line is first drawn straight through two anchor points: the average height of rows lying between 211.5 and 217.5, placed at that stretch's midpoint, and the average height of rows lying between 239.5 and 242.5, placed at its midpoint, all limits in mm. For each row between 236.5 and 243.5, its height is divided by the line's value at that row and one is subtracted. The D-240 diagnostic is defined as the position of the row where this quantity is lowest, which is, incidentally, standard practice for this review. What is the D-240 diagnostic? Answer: 243.0 mm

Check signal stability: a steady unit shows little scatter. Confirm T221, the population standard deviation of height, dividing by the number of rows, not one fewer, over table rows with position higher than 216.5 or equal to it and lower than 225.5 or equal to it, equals 16.5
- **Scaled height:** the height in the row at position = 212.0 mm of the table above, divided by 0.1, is 4966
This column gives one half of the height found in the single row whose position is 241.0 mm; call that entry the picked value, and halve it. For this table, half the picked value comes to 274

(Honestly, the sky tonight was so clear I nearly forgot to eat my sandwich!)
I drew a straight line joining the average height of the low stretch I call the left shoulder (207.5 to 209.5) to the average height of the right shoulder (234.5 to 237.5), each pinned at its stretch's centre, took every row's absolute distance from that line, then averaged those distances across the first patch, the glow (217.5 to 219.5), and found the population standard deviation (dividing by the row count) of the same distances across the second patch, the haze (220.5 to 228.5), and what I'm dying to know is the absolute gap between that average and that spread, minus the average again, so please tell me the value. -16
